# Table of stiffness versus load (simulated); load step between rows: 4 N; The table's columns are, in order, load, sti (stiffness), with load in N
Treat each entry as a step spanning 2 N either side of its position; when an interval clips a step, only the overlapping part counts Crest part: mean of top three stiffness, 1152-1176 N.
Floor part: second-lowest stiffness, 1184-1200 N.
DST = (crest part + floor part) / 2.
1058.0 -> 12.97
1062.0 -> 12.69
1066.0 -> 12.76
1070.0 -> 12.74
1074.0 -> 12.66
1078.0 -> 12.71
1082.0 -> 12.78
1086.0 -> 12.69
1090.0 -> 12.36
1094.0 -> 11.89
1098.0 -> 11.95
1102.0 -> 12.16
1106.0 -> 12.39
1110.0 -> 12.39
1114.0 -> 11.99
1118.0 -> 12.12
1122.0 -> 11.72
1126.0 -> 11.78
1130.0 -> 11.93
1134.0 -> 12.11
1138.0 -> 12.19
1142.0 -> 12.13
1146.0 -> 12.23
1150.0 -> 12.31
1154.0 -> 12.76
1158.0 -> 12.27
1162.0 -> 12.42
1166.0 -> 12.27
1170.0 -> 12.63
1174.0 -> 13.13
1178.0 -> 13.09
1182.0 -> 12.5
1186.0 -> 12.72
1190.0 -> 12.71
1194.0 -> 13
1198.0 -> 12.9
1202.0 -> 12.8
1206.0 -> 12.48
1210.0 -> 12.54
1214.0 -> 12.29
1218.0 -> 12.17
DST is 12.8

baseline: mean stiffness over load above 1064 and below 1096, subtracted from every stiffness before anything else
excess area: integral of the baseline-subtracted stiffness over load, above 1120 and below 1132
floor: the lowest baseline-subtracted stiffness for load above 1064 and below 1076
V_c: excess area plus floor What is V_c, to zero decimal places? -9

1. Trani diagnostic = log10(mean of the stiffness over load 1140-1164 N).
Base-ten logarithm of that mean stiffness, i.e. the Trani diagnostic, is 1.09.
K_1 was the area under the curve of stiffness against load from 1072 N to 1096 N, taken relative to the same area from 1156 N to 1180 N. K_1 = 0.99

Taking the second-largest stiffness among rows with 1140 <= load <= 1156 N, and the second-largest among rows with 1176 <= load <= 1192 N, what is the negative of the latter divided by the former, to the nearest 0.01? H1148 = -1.03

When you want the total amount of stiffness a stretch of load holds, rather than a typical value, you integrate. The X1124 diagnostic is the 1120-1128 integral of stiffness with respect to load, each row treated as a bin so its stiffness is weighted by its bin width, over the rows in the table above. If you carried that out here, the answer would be 94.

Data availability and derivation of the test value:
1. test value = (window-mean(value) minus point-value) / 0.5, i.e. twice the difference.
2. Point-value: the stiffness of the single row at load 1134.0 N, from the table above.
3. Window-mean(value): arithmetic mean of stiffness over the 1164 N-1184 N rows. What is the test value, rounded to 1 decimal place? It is 1.2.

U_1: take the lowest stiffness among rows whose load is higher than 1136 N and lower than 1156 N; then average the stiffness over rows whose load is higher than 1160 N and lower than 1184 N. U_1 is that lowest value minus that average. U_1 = -0.54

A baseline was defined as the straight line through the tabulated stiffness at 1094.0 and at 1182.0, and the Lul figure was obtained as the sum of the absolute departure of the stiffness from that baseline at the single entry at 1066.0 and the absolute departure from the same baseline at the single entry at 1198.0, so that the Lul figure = 1.35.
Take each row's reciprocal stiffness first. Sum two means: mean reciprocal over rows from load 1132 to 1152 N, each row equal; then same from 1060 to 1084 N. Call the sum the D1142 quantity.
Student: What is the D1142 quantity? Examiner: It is 0.1606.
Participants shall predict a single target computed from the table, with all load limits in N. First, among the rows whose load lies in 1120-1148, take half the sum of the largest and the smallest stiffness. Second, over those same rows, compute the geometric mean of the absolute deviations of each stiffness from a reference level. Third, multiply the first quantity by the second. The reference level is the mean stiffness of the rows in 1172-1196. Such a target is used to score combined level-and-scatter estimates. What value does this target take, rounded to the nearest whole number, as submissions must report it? 10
